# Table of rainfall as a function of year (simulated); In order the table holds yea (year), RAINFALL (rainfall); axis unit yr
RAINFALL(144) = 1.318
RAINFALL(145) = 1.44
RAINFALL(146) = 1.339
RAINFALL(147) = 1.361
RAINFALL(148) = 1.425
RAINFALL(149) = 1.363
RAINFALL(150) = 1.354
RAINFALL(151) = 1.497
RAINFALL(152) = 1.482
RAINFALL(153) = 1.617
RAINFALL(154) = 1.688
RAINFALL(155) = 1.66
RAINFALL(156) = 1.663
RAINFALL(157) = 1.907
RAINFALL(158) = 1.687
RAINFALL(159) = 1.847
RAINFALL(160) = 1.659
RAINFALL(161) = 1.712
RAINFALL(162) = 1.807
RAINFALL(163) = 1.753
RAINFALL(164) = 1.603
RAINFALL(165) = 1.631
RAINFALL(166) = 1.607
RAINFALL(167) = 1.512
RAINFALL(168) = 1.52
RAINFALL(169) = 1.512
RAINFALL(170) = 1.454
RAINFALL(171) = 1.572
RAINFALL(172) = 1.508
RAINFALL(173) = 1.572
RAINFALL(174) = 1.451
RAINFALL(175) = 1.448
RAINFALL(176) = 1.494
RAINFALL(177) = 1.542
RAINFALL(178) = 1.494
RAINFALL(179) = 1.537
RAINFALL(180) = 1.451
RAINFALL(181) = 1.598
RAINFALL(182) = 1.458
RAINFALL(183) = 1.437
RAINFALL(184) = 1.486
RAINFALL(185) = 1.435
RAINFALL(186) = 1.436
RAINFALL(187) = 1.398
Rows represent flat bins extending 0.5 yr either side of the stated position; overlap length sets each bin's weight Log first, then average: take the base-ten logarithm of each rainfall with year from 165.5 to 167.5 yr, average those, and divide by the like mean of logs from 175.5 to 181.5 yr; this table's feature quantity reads 1.06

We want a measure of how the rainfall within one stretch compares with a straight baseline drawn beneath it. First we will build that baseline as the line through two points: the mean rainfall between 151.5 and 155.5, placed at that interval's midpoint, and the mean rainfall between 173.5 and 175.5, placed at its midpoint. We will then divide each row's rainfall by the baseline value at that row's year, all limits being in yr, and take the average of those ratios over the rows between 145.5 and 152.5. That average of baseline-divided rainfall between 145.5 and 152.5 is 0.85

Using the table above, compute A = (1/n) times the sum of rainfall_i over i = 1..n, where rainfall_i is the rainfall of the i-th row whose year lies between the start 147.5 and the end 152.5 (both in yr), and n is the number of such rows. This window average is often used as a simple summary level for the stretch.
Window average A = 1.42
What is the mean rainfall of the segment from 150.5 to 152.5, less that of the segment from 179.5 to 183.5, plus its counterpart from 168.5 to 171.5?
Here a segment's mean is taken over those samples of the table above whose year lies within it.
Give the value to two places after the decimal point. 1.52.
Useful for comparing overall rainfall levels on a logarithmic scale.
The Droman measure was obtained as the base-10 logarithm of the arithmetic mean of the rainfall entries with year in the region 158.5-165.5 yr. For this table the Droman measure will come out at 0.235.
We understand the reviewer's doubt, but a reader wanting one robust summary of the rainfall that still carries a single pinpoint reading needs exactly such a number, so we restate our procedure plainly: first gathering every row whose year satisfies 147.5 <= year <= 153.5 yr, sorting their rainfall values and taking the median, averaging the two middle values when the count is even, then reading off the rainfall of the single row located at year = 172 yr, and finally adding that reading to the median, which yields 2.96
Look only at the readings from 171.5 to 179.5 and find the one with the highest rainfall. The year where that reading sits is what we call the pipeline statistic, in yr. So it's 173 yr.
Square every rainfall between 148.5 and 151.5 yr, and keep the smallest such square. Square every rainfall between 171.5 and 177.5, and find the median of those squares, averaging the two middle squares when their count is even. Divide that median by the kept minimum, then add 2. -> 3.23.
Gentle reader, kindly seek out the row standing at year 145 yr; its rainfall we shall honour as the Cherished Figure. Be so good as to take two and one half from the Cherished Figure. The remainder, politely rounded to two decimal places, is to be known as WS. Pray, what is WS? -1.06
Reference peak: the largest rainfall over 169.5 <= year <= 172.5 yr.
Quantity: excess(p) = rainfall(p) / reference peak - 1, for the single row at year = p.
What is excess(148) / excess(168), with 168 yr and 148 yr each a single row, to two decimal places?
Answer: 2.83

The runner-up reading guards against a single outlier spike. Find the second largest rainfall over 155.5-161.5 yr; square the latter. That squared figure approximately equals 3.4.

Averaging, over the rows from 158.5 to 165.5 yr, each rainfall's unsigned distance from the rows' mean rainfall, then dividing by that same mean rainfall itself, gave 0.043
